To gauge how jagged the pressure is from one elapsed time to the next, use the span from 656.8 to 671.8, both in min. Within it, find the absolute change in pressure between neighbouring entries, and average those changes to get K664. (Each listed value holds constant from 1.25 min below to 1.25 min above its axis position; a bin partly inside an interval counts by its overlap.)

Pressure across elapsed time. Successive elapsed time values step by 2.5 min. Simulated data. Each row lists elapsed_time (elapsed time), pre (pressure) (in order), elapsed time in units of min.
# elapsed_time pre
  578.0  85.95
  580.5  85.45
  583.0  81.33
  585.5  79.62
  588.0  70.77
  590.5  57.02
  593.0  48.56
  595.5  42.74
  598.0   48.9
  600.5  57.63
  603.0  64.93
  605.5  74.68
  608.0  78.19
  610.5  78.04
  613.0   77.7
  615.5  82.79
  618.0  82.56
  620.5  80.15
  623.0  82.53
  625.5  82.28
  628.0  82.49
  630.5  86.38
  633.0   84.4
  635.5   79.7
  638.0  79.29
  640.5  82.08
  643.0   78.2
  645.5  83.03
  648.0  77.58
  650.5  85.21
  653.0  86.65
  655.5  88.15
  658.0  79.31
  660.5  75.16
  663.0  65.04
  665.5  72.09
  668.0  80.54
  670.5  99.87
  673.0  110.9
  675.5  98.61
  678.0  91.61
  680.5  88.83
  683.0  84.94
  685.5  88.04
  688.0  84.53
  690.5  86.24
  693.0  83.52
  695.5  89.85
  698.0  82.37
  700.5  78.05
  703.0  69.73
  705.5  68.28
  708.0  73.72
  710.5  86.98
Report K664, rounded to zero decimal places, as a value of 10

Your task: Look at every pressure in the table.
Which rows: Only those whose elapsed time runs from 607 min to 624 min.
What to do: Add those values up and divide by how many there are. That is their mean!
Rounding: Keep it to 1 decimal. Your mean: 80.3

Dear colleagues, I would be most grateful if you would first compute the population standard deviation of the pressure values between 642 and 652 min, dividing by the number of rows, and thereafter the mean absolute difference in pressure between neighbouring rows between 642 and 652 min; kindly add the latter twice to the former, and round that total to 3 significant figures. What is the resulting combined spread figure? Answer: 15.2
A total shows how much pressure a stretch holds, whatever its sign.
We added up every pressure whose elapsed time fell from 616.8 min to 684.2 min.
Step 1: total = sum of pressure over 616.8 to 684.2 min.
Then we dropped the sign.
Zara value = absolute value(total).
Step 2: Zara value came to 2268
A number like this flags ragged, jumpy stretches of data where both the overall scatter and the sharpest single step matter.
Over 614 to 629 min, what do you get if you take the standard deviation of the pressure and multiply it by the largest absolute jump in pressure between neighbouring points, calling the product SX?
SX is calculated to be 2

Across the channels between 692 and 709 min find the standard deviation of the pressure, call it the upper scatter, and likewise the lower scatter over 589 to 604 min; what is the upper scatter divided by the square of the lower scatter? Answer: 0.1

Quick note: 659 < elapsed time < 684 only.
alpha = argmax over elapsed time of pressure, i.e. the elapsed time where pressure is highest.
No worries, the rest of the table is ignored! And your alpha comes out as 673.0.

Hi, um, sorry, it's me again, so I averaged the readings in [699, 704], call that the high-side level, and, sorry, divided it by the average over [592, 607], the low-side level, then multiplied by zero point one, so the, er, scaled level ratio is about 0.13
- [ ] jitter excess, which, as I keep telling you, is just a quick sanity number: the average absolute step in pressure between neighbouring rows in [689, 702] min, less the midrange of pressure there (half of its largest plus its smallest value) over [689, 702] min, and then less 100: -178.7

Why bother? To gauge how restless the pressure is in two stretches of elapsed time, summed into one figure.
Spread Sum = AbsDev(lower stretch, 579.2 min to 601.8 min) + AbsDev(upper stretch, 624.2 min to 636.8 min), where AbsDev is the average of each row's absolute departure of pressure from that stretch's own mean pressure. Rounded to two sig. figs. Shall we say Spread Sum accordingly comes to 16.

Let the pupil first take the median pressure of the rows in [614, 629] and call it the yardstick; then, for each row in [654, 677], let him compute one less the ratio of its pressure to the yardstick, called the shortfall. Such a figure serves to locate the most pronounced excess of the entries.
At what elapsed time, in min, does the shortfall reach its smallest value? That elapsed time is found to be 673.0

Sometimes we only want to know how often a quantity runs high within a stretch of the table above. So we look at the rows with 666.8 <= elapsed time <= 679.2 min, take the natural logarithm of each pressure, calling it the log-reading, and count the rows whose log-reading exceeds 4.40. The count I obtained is 4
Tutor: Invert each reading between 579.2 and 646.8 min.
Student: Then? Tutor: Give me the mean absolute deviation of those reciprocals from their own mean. 0.0023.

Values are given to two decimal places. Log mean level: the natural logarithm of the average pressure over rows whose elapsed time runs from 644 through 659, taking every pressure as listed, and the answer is 4.42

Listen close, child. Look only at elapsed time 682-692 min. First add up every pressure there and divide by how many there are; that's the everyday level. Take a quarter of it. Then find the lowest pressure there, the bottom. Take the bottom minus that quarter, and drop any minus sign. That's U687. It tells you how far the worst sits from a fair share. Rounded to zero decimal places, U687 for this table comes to 63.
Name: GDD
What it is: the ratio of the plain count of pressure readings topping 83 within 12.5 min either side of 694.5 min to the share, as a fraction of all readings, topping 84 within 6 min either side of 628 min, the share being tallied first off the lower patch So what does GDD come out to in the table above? 15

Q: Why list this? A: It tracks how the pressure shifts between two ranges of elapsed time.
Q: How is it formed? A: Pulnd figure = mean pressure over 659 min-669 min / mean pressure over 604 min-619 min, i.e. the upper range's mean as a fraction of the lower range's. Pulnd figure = 0.93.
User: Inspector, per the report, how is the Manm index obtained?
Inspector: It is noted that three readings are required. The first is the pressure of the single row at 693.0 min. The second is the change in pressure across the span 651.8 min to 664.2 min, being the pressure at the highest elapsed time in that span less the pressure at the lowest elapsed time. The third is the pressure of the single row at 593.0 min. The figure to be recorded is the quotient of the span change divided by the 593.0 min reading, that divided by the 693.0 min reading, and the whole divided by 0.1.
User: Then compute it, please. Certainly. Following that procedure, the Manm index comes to -0.053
